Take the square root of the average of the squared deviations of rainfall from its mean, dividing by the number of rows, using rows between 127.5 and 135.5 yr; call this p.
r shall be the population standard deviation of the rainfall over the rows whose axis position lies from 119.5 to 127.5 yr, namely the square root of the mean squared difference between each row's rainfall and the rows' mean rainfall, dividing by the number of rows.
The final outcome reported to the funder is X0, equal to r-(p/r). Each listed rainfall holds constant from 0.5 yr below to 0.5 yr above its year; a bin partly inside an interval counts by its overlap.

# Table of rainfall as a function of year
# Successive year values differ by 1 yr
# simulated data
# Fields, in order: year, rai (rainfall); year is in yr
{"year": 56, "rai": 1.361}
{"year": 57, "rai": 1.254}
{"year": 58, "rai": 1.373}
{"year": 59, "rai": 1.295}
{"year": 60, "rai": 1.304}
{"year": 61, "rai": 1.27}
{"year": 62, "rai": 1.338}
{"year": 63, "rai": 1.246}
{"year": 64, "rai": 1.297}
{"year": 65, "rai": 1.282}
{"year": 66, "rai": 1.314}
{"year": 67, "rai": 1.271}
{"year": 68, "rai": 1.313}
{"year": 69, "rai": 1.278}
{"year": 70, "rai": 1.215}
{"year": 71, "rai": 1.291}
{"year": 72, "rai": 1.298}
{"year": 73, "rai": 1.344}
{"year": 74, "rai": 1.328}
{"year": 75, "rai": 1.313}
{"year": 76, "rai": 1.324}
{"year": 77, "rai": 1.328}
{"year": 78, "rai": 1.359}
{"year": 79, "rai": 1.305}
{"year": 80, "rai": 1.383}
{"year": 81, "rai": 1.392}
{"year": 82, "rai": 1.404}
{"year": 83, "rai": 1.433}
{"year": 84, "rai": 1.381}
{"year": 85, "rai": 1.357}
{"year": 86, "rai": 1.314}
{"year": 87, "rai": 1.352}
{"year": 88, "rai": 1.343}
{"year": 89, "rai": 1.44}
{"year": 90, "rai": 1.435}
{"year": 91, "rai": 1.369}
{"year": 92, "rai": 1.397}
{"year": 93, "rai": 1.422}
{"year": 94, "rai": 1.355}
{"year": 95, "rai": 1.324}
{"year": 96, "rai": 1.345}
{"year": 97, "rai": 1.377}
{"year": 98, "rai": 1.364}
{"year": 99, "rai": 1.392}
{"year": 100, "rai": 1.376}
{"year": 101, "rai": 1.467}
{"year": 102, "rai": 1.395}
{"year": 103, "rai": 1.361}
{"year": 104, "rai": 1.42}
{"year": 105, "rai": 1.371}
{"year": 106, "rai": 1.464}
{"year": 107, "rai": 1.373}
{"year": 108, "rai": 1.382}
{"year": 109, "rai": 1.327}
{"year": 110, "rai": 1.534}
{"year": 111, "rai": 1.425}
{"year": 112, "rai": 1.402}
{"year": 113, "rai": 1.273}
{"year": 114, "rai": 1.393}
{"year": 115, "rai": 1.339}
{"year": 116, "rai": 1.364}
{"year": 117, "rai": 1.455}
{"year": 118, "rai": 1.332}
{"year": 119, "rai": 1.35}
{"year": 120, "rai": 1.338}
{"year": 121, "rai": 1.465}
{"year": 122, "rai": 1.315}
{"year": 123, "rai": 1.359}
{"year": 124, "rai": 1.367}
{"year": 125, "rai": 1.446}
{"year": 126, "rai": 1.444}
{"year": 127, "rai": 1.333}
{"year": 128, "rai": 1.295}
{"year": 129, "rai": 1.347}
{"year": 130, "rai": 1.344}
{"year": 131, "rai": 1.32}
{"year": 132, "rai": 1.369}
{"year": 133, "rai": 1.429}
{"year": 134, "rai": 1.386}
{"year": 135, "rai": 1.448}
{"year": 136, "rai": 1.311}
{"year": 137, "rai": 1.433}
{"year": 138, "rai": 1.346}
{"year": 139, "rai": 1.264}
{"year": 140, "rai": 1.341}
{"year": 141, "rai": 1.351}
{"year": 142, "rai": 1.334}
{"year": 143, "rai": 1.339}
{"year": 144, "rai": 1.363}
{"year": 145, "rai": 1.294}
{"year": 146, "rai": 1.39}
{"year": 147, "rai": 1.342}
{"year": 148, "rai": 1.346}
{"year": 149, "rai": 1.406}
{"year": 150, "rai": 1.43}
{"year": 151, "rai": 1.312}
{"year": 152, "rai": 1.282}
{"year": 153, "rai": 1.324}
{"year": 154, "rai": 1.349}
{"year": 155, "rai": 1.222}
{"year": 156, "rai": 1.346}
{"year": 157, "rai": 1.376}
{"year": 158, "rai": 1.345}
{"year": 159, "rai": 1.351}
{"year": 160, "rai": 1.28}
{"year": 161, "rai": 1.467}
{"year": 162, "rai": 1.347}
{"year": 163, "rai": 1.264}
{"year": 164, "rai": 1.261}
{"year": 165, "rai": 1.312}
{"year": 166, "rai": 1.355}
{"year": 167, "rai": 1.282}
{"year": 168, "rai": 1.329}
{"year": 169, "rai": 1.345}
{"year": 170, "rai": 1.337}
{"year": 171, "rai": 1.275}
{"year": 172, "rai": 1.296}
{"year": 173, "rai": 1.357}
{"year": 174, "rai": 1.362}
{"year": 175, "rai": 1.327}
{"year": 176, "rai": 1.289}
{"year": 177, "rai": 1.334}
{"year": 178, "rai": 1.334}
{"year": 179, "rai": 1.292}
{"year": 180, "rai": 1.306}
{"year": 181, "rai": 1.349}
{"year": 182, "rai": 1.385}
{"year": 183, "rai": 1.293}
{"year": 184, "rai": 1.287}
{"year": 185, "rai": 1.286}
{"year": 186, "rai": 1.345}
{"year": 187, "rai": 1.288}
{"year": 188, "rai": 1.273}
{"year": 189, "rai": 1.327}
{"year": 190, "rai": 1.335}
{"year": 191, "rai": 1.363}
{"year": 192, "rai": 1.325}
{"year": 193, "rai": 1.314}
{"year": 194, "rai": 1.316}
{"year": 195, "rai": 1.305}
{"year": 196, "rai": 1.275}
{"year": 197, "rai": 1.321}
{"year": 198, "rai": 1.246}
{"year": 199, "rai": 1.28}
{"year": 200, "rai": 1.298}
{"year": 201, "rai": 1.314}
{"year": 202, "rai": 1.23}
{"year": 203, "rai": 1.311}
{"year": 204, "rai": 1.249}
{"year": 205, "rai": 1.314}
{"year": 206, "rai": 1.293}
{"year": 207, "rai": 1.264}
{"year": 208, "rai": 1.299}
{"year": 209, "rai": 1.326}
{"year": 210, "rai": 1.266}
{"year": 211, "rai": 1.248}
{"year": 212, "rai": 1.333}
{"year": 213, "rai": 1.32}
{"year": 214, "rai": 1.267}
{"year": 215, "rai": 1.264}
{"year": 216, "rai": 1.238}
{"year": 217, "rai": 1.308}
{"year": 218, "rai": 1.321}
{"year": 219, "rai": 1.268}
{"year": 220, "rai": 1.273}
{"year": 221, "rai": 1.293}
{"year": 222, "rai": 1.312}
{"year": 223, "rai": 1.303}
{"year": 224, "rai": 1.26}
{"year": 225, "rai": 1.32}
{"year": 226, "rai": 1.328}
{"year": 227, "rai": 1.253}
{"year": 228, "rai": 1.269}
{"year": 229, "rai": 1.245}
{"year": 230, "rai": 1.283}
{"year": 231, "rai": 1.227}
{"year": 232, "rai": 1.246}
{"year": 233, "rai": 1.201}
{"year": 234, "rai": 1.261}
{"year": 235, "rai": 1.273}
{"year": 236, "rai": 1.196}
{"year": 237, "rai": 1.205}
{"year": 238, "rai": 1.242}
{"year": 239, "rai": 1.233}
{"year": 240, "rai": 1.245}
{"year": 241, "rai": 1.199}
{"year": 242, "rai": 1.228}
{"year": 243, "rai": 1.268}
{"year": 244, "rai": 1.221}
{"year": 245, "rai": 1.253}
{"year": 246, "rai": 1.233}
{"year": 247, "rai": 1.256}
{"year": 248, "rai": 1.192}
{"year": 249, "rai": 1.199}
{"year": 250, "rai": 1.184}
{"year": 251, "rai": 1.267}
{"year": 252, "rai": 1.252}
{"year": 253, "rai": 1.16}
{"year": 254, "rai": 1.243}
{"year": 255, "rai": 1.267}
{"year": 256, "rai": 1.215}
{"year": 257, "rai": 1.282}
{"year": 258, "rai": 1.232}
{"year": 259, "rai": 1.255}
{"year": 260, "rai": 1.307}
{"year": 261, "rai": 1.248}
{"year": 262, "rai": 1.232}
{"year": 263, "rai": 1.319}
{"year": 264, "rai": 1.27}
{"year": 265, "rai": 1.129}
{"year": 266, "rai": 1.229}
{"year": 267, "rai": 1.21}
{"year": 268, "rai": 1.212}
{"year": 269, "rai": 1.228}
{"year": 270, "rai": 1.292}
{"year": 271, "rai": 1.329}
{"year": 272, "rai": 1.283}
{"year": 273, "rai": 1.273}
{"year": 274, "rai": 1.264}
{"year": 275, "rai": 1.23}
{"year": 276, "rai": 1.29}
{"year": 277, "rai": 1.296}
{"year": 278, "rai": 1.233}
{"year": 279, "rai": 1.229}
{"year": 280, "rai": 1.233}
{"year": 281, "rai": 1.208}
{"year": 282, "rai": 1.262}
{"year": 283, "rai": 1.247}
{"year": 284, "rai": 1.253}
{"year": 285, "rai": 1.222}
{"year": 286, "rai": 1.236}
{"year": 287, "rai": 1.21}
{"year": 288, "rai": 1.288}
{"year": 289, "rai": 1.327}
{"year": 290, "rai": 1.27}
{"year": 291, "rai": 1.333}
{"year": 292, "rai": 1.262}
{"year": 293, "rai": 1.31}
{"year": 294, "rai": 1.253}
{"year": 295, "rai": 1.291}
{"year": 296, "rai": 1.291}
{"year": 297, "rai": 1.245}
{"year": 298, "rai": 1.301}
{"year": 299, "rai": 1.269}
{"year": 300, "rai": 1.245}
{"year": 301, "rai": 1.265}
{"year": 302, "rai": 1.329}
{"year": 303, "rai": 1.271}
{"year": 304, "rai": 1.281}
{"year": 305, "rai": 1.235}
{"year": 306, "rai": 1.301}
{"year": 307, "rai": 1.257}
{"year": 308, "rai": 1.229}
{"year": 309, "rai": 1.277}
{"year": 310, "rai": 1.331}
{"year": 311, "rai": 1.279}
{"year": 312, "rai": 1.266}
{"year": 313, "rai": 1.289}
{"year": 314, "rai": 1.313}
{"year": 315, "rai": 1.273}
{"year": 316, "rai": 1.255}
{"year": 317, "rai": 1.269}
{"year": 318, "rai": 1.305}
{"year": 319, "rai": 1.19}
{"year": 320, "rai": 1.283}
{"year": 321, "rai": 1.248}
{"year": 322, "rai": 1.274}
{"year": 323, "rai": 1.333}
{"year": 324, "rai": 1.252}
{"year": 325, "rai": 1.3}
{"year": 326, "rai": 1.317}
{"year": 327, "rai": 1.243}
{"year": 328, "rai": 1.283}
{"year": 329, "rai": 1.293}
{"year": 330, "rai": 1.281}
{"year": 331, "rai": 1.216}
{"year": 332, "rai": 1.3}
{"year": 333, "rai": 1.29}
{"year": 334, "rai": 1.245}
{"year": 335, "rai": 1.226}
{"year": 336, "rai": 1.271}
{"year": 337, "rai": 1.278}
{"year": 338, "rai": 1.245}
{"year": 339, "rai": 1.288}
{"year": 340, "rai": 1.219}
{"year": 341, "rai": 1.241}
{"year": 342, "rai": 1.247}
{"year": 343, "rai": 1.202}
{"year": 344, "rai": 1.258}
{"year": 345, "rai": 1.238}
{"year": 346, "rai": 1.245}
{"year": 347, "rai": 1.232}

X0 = -0.8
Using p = 0.049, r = 0.055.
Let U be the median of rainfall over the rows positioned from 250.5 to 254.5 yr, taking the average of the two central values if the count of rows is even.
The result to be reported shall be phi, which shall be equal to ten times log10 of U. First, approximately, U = 1.25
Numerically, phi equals 0.96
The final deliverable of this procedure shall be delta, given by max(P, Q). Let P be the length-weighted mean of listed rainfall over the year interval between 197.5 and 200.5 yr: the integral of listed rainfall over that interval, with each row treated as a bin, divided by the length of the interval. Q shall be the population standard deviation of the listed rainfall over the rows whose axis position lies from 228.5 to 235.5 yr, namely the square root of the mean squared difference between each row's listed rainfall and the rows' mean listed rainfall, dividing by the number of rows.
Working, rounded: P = 1.27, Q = 0.026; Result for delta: 1.27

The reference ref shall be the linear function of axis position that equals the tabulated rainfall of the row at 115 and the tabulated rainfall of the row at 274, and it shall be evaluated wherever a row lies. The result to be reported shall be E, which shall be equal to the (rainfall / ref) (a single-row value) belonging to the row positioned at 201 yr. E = 1.01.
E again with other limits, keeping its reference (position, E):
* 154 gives 1.02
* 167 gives 0.98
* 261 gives 0.98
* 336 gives 1.03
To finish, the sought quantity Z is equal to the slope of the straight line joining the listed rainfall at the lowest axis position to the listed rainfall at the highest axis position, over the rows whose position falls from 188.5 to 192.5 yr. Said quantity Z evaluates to -0.001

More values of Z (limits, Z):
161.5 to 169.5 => 0.000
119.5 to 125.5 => 0.022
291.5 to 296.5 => 0.007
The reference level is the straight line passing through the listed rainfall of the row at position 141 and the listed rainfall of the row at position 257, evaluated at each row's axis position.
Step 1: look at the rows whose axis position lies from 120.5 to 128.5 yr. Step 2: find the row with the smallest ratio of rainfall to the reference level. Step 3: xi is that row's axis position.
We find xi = 128 yr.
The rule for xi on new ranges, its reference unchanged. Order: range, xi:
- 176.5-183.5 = 179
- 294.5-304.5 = 297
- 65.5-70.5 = 70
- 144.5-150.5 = 145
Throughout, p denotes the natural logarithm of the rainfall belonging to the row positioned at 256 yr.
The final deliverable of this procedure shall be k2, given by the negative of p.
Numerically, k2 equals -0.19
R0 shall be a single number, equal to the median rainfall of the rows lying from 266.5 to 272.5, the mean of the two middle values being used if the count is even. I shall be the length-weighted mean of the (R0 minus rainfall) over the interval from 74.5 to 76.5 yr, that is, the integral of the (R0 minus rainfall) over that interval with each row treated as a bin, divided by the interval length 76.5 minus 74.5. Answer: -0.063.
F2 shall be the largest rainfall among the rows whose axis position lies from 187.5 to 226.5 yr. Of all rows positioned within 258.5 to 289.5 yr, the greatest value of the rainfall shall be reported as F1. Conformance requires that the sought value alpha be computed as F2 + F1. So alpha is 2.69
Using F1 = 1.329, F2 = 1.363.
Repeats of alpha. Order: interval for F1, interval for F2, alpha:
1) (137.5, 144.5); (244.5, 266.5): 2.68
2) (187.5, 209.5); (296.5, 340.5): 2.70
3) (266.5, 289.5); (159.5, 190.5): 2.80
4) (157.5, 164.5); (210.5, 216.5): 2.80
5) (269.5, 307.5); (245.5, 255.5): 2.60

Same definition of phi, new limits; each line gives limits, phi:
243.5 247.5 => 0.94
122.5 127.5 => 1.36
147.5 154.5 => 1.29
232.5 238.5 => 0.88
